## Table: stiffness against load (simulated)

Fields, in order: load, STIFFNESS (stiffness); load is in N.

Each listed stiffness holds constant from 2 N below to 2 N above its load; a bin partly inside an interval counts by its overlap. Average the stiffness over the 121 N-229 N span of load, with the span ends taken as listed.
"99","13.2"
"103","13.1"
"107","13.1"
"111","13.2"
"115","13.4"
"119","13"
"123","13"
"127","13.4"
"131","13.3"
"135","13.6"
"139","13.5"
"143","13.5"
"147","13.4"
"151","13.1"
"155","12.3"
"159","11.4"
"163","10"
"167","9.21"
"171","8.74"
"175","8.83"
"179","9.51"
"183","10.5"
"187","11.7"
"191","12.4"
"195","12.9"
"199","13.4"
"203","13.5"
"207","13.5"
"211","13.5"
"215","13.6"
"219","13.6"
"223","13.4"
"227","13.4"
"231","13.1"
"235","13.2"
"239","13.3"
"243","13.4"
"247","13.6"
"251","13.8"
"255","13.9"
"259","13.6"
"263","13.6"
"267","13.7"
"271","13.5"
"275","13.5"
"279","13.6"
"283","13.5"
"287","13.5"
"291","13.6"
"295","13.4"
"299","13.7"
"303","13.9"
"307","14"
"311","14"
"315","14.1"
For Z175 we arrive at 12.30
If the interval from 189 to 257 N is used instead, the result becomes 13.38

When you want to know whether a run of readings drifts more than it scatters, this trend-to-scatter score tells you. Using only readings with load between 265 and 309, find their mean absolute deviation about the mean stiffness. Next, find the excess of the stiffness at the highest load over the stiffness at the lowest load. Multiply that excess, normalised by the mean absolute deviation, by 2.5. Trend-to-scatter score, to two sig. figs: 5.2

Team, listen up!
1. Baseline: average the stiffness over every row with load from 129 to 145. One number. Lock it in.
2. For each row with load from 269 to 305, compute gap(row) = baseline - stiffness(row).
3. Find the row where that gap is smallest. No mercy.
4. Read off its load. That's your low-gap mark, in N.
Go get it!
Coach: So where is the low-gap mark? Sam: 303 N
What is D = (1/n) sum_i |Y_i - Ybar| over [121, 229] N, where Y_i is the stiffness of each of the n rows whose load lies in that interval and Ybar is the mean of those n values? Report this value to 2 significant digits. 1.4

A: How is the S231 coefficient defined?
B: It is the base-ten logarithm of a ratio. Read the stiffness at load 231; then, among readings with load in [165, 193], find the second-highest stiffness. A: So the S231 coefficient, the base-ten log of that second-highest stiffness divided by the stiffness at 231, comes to -0.05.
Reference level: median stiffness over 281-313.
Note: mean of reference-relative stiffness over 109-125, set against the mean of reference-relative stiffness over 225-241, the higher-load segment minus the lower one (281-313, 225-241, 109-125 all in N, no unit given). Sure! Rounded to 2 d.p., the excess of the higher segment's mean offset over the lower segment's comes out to 0.10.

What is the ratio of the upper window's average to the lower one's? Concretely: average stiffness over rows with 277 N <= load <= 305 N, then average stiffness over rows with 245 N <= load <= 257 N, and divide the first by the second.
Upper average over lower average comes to 0.99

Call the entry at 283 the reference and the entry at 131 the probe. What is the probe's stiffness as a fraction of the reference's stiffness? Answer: 0.99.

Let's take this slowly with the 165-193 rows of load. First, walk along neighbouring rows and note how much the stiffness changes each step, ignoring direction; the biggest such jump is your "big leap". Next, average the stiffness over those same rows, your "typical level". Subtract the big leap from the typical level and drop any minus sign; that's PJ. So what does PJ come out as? 8.9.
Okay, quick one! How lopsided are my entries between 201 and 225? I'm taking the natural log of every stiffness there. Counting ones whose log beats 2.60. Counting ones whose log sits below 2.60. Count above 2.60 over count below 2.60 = 5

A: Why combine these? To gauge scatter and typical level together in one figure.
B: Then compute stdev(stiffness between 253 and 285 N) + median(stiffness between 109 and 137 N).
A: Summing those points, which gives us 13.4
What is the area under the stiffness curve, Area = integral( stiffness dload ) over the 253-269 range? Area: 219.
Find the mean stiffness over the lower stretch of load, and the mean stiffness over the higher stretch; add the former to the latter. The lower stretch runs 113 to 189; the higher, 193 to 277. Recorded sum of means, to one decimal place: 25.3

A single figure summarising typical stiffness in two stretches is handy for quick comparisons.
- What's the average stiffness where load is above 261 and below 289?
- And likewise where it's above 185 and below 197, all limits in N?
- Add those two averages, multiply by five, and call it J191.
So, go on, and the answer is 129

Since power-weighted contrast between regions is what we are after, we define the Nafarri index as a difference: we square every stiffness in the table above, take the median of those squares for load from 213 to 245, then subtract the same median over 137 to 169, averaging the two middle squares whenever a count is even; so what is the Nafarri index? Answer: 18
